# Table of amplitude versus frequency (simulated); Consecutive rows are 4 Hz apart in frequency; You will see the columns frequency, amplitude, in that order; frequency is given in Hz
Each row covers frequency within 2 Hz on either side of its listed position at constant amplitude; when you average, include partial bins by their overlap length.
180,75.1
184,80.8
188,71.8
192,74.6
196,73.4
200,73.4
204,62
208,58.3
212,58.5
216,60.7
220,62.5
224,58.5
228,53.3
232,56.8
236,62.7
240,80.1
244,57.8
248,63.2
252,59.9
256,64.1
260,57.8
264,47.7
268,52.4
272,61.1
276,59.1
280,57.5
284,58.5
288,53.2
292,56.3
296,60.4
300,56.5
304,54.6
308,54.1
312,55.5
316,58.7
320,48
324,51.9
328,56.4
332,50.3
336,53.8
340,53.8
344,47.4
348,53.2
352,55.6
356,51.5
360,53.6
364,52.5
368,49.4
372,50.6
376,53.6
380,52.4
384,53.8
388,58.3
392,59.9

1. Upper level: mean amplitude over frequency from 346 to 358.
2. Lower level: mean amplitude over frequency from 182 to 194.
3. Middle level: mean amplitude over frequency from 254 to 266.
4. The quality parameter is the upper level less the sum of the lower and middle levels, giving -79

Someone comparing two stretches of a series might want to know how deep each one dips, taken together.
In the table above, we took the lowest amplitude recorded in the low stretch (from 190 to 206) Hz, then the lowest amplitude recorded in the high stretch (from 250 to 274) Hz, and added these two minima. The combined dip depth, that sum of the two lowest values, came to 110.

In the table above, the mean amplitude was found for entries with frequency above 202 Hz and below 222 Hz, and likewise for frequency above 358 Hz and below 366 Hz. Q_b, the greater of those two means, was 60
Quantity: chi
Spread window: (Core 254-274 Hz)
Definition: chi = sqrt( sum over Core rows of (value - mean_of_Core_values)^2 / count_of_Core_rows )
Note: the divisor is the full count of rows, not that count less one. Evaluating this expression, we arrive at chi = 5.9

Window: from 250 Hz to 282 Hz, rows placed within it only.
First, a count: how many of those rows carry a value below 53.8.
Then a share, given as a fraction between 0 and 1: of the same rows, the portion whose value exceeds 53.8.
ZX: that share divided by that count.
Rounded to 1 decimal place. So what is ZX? 0.4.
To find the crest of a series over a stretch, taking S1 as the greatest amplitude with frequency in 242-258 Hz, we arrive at 64.1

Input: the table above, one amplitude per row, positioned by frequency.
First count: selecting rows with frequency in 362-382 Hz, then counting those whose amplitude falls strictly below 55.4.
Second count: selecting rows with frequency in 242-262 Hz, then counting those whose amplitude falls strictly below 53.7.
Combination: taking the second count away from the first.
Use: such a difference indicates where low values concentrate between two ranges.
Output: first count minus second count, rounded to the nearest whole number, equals 5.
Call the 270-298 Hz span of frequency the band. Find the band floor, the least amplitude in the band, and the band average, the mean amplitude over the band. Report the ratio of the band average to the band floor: 1.09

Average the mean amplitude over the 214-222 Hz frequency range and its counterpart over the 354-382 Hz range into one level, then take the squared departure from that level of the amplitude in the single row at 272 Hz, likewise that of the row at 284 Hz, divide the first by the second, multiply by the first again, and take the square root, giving 11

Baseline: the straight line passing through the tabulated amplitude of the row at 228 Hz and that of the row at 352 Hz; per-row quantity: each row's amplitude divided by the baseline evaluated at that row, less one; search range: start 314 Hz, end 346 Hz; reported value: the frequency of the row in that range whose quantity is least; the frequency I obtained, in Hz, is 344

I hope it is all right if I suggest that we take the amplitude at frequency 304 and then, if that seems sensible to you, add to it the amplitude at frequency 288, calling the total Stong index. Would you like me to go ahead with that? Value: 108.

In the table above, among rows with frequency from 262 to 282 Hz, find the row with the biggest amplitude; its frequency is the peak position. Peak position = 272 Hz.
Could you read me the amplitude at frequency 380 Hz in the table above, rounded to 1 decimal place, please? 52.4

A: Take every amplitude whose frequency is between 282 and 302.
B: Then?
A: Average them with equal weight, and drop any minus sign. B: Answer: 57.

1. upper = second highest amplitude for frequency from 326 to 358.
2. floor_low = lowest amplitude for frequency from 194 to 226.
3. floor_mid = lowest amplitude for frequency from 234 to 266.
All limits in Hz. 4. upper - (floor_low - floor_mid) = 45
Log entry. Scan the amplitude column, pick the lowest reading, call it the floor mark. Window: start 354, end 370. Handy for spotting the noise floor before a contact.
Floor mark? 49.4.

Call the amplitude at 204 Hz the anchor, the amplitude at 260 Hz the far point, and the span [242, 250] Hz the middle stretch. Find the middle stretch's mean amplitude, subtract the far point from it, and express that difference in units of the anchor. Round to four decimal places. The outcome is 0.0435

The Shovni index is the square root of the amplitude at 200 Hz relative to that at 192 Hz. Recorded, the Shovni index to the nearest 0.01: 0.99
